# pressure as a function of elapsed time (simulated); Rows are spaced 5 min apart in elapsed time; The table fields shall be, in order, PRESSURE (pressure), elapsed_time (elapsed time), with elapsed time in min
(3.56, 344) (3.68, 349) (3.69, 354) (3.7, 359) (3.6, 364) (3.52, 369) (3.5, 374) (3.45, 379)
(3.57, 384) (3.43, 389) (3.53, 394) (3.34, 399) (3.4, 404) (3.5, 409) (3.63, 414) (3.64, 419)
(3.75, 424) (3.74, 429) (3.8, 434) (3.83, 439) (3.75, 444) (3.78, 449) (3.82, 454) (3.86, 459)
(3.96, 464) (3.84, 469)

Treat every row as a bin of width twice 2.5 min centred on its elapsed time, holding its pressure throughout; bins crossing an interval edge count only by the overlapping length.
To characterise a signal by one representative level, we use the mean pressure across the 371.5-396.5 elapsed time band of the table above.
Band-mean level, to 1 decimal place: 3.5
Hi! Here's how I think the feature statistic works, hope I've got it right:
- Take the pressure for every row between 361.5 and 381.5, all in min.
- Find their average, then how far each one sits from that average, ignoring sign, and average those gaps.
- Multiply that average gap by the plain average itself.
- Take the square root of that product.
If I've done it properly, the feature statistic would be 0.39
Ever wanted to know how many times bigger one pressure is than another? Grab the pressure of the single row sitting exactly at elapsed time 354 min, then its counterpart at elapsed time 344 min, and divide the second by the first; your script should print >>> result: 0.96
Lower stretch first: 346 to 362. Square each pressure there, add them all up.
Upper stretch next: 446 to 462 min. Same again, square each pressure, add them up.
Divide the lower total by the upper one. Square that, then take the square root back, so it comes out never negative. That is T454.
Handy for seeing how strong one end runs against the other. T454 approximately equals 0.93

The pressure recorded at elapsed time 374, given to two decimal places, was 3.50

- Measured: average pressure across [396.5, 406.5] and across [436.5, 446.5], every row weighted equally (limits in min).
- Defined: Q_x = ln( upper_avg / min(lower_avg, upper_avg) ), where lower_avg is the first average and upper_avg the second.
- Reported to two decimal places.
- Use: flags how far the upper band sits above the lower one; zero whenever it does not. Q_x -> 0.12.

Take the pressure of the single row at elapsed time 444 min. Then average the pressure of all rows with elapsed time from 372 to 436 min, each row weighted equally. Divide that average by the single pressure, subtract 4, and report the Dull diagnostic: -3.05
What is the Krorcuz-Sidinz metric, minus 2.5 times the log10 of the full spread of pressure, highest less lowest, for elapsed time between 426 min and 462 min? 2.3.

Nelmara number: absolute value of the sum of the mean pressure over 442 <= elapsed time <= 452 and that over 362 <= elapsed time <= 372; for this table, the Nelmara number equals 7.32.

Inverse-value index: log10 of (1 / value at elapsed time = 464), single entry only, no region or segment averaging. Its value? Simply -0.598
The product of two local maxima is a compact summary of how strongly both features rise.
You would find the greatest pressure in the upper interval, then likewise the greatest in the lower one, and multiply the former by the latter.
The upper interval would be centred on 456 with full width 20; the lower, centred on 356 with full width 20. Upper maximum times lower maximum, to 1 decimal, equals 14.7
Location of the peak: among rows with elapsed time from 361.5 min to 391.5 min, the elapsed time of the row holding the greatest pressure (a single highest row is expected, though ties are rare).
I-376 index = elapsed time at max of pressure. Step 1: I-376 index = 364 min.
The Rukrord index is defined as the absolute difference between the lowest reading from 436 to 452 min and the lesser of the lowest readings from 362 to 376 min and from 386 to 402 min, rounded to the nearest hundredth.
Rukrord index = 0.41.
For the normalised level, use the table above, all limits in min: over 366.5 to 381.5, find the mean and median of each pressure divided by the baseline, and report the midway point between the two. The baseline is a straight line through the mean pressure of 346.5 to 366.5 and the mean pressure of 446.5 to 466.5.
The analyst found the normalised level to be 0.94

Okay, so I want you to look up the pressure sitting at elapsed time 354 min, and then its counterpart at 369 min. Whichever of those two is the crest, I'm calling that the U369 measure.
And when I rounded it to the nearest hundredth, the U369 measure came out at 3.69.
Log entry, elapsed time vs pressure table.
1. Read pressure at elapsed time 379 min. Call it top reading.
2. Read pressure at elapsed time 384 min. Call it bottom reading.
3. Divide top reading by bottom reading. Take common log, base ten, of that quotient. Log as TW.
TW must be -0.015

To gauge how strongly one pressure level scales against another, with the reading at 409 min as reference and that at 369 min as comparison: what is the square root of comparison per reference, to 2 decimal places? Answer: 1.00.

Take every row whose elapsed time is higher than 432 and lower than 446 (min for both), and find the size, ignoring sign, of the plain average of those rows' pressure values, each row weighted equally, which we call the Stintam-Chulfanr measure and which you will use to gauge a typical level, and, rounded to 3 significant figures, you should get 3.79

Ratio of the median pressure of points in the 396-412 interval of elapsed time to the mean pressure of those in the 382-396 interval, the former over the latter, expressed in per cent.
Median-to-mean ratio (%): 97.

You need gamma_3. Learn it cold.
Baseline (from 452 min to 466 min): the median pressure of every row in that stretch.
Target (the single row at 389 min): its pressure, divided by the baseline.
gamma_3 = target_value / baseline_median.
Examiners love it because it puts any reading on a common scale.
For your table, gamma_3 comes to 0.89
